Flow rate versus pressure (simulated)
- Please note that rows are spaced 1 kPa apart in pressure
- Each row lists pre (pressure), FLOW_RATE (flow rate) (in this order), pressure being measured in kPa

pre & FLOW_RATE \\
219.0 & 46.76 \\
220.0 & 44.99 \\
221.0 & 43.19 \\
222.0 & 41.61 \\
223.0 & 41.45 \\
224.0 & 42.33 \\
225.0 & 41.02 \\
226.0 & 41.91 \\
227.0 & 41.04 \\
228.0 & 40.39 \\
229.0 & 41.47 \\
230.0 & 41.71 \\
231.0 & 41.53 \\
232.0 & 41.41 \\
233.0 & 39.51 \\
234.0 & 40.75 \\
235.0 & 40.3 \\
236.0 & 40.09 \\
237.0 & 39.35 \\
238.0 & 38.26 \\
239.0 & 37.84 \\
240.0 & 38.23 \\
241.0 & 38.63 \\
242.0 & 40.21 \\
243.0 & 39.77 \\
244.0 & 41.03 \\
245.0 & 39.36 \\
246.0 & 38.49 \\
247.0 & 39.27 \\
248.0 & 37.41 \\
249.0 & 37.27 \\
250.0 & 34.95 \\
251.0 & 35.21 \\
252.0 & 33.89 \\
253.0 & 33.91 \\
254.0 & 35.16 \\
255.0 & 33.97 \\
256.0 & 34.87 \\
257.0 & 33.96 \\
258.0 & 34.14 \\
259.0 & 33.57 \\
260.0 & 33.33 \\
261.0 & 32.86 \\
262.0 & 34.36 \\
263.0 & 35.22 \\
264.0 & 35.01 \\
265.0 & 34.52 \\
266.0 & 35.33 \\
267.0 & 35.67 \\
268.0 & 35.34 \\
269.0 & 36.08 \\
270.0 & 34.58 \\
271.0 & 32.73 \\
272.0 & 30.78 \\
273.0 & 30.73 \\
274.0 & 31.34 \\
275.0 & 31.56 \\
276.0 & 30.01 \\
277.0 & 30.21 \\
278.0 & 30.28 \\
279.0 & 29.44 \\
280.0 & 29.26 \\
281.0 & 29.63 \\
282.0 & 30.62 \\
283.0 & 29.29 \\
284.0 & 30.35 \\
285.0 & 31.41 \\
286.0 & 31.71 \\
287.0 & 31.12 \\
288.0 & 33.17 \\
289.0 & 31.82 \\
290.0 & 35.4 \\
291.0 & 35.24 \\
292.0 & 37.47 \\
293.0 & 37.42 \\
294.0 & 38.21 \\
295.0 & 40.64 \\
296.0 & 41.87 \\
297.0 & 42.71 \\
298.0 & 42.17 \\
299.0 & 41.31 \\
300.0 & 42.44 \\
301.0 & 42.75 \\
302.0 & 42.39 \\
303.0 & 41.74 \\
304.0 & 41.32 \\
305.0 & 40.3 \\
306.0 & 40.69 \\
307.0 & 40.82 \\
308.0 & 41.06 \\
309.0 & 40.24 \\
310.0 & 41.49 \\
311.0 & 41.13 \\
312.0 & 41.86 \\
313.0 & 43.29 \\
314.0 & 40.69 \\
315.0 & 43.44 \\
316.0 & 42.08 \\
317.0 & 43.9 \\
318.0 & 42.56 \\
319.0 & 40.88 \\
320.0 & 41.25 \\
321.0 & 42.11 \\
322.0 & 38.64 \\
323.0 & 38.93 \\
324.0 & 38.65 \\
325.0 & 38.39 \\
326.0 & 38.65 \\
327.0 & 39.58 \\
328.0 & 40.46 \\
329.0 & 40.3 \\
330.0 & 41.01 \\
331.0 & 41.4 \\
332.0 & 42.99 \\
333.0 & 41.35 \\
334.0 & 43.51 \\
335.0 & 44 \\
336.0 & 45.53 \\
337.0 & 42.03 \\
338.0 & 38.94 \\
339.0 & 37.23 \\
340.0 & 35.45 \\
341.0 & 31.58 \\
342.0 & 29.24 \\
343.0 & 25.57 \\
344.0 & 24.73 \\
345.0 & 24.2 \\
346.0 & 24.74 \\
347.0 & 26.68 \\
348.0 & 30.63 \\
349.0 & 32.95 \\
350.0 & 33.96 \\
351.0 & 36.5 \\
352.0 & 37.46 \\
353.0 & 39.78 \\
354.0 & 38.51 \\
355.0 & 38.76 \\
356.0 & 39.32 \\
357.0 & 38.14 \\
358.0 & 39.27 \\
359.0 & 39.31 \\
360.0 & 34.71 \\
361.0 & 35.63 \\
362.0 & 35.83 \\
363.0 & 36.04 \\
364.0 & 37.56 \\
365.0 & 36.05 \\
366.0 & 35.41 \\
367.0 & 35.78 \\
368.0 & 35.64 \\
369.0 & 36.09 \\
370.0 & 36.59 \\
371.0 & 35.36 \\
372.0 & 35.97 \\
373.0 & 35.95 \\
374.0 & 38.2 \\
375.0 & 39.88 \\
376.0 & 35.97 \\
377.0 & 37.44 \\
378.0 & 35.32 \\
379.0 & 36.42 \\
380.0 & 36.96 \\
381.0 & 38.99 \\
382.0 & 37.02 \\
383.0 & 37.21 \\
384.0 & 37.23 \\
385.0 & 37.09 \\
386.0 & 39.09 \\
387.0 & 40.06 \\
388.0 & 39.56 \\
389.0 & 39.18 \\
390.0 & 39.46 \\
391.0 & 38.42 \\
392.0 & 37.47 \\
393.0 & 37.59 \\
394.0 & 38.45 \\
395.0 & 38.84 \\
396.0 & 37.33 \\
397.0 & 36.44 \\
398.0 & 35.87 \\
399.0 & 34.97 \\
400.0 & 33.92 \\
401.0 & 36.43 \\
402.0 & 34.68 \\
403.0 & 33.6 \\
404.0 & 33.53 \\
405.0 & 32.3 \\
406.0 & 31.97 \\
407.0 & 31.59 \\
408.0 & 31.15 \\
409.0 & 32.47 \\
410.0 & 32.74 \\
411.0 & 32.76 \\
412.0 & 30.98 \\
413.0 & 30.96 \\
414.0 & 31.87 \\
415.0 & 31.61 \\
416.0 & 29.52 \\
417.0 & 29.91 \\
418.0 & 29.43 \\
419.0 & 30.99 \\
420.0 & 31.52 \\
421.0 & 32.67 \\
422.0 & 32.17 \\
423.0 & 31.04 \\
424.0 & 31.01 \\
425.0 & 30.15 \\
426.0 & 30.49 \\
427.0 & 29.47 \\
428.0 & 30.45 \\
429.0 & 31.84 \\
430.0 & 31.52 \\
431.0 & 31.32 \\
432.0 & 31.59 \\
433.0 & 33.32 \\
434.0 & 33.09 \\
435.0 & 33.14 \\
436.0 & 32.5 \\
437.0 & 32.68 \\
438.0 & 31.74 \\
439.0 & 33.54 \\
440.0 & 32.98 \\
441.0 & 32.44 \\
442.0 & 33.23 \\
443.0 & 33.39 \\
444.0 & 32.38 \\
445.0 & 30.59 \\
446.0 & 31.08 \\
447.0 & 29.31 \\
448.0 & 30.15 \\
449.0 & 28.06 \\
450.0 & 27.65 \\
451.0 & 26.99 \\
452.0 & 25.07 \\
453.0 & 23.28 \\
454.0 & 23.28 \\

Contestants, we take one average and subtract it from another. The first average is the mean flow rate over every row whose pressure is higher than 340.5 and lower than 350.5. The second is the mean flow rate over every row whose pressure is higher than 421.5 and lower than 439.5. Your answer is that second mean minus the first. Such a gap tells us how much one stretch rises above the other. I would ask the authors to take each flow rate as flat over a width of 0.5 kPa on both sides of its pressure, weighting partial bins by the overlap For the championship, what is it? 3.3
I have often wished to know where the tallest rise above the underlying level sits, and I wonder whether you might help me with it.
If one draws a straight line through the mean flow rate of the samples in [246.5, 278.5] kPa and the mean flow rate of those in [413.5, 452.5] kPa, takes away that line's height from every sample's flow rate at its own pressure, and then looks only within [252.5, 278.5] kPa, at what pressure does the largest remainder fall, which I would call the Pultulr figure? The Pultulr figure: 269.0 kPa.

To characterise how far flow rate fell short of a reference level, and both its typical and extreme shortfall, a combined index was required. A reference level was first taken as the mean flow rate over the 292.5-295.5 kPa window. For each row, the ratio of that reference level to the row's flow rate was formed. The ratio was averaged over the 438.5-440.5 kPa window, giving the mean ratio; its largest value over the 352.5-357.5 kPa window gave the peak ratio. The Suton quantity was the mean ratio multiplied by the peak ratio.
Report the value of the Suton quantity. 1.2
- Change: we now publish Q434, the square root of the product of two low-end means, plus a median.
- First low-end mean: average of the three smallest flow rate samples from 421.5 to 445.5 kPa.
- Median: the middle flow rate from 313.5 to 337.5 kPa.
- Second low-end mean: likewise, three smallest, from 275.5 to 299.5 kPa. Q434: 71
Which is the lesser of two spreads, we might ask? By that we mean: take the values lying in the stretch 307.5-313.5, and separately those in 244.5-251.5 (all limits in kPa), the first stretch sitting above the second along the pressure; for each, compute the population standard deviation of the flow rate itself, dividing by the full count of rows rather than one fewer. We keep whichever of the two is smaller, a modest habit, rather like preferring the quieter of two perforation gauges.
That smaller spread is 0.94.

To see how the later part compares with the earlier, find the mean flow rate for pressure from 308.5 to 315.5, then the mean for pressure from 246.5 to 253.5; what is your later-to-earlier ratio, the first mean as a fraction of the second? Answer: 1.16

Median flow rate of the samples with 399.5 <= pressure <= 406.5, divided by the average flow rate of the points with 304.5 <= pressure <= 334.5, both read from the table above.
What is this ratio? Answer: 0.82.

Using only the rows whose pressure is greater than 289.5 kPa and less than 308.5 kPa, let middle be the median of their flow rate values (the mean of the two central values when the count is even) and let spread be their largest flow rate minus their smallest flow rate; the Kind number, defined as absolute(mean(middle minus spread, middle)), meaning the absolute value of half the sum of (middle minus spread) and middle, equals 37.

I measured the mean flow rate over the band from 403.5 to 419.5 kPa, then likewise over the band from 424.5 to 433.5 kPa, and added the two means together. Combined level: 62.6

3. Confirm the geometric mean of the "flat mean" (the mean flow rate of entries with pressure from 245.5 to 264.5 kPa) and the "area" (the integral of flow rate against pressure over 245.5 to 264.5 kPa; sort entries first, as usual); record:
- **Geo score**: 153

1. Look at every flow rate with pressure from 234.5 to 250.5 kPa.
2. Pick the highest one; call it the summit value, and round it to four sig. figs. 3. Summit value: 41.03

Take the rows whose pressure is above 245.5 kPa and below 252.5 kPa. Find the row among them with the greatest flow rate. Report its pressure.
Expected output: 247.0 kPa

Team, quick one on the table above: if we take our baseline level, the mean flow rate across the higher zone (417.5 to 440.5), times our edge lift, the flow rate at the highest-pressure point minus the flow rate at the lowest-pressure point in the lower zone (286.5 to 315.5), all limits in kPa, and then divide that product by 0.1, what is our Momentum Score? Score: 3903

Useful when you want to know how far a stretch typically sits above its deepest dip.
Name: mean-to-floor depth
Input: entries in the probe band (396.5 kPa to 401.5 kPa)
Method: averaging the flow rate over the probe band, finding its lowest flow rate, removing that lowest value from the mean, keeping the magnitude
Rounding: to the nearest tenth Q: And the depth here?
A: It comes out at 1.6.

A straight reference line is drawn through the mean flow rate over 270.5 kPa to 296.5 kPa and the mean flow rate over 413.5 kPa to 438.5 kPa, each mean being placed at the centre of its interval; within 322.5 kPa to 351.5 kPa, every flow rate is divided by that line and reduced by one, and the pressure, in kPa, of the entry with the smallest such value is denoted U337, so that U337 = 345.0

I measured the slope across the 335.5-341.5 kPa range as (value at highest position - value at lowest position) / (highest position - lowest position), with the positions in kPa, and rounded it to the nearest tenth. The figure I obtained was -2.8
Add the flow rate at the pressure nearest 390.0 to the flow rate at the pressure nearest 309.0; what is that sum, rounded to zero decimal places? 80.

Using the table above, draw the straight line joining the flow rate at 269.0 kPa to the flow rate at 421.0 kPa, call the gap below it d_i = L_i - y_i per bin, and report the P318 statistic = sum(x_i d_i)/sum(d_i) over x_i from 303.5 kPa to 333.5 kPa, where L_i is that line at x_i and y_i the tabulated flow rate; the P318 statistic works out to 318.4 kPa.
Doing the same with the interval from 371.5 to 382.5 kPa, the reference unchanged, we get 377.2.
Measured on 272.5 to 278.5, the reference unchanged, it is 275.6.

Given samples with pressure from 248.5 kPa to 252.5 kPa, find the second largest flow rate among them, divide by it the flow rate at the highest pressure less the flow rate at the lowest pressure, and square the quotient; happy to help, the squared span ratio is 0.0092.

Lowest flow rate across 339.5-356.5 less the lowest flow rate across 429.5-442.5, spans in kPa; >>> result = -7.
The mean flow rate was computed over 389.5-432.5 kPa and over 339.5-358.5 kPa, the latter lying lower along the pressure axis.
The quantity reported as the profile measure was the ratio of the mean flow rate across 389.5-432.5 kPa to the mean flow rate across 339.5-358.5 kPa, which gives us 1.00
